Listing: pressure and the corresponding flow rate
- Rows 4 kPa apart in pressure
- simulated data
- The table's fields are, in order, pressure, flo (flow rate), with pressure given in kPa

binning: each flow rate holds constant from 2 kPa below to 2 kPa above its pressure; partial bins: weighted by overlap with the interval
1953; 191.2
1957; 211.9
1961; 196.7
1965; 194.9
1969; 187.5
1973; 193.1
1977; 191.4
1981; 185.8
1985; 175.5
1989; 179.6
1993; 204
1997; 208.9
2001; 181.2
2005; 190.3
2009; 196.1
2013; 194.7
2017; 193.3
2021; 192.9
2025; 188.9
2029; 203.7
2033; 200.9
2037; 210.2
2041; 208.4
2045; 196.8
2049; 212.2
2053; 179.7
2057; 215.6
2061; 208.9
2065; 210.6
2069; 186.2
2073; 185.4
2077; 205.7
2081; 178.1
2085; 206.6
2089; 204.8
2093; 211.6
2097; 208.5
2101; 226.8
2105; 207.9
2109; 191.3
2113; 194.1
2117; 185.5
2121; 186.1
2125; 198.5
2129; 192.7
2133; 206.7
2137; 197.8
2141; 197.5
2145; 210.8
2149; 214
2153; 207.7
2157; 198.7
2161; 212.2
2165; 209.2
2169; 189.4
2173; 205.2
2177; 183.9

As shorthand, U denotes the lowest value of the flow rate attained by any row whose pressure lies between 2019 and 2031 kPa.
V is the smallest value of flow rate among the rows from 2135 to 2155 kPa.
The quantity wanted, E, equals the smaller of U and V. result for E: 189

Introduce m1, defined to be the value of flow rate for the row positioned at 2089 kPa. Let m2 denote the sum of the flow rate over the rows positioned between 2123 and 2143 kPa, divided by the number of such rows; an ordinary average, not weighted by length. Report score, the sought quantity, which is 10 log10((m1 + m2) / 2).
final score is 23.0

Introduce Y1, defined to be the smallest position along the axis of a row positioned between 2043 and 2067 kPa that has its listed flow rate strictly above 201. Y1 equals 2049 kPa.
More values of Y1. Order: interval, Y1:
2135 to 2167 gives 2145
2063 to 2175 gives 2065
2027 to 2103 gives 2029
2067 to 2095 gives 2077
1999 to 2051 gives 2029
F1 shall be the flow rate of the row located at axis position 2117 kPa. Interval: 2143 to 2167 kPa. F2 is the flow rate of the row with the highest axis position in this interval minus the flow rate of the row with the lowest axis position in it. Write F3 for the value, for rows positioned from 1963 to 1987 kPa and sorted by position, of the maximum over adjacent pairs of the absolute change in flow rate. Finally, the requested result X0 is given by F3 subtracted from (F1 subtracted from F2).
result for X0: -197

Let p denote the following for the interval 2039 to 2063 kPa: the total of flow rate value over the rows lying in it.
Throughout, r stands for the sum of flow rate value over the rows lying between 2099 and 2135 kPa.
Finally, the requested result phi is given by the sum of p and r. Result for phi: 3011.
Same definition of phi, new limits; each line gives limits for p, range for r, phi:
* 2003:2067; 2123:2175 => 5844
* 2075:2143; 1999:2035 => 5142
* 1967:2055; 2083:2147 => 7502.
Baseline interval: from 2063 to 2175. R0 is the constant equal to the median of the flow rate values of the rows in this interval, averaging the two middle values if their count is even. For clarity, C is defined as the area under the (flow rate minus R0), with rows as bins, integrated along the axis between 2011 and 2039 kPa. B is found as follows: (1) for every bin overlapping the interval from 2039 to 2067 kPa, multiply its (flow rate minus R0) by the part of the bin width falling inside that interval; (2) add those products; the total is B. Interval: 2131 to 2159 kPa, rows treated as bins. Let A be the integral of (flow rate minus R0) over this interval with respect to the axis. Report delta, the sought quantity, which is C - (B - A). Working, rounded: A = -7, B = -11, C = -202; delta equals -198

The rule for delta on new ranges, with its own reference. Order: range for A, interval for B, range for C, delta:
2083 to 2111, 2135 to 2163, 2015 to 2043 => -72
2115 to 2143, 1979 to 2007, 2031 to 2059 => 113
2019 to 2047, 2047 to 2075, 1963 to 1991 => -496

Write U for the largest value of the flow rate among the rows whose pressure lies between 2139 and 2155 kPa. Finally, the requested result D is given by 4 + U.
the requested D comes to 218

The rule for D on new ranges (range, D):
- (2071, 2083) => 210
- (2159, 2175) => 216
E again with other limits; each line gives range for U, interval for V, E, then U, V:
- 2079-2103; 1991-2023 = 178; 178.1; 181.2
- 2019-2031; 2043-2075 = 180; 188.9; 179.7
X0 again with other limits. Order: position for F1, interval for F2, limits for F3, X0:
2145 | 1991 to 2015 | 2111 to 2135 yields -234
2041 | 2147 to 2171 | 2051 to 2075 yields -269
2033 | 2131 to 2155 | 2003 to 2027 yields -206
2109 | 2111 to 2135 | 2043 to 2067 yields -215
